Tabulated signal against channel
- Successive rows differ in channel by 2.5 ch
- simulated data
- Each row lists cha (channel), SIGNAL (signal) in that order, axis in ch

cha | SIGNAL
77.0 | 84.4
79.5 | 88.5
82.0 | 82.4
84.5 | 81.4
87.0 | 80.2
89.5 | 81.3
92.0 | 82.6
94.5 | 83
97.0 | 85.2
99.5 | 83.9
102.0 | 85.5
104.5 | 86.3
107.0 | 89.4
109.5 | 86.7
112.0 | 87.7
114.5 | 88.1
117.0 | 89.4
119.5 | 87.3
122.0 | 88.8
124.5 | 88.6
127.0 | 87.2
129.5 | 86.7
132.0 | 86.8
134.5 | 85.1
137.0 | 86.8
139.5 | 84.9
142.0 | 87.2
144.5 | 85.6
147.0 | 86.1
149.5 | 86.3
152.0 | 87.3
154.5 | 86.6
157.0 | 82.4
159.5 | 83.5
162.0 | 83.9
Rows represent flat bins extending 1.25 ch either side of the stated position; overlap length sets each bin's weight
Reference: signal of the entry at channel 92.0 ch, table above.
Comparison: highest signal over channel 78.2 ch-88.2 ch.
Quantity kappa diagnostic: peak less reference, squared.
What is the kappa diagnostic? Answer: 35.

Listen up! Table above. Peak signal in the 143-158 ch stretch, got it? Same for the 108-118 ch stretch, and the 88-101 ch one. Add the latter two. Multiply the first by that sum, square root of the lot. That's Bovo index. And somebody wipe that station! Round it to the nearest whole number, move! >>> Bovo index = 123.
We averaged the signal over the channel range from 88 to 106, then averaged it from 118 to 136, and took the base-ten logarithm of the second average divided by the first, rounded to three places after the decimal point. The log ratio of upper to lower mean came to 0.016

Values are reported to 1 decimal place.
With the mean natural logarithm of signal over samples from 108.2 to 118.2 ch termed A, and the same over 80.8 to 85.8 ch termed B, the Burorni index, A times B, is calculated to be 19.7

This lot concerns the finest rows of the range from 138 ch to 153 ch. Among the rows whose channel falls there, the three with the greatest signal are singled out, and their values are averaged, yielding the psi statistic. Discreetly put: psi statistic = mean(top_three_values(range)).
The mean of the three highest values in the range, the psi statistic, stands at 86.9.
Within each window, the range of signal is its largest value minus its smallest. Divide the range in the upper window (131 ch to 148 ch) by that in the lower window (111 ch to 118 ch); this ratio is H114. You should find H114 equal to 1.4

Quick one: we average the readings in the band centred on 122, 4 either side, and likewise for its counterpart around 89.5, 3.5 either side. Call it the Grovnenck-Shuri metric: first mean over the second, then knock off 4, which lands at -2.92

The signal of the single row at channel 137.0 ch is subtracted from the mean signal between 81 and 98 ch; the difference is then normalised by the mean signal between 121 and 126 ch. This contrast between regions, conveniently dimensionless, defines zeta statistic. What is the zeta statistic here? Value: -0.051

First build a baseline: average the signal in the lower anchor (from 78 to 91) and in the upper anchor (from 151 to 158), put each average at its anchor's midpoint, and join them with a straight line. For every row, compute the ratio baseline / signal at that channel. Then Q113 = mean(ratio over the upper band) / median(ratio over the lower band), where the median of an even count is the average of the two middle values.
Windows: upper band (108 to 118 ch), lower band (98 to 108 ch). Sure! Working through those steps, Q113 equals 0.981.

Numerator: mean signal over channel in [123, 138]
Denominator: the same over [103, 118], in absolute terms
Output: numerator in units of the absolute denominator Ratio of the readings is 0.99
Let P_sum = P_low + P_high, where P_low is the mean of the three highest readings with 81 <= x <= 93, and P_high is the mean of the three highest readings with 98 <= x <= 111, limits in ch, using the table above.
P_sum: 170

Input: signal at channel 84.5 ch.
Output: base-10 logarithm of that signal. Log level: 1.91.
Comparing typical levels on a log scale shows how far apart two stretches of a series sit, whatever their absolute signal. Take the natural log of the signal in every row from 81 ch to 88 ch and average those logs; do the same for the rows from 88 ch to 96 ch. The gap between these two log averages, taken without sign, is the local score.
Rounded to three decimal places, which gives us 0.012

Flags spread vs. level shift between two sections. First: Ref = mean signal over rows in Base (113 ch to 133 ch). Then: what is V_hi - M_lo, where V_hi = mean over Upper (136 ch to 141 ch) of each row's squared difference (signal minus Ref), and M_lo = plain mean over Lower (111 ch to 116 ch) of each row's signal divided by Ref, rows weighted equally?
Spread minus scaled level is 4.0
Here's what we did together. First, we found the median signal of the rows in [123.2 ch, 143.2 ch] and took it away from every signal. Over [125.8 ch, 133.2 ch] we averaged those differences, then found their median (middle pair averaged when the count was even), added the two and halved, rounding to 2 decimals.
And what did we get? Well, 0.05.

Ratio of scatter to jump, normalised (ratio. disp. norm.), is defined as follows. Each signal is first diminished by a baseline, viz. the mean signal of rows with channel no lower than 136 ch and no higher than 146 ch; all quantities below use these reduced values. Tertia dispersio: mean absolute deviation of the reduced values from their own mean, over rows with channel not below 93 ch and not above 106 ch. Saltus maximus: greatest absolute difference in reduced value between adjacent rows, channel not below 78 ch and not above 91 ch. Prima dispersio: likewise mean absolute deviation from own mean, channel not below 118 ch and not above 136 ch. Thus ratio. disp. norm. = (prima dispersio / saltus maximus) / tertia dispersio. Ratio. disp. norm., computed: 0.13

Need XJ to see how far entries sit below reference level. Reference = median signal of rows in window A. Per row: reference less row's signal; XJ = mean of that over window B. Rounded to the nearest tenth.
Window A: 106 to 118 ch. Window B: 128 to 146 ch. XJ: 1.9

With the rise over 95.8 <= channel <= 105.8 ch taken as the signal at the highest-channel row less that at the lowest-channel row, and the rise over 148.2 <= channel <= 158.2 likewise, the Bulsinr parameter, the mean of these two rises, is -1.4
